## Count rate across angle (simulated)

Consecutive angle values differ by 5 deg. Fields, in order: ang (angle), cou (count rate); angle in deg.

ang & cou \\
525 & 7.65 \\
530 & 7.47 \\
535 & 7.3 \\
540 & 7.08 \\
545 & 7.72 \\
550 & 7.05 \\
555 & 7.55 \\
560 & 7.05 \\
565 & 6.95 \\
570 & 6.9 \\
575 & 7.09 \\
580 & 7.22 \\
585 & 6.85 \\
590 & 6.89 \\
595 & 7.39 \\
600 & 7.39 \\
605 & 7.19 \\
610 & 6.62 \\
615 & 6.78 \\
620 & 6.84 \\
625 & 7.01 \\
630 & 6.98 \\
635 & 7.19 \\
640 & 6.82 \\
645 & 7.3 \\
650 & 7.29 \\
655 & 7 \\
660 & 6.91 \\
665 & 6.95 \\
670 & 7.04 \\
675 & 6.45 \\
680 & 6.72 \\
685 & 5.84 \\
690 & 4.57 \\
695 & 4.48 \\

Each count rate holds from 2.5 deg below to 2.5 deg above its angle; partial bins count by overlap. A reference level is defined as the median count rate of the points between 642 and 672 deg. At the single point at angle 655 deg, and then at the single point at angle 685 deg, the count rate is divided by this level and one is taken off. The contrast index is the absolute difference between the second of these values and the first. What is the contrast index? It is 0.17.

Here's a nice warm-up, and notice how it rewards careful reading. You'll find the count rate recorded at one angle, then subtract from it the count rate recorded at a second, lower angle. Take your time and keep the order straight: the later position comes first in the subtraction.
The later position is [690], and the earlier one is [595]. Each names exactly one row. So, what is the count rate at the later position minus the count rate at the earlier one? -2.8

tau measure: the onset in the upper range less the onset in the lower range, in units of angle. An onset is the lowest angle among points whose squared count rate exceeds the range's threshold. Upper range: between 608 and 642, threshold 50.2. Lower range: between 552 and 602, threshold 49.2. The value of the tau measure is 80 deg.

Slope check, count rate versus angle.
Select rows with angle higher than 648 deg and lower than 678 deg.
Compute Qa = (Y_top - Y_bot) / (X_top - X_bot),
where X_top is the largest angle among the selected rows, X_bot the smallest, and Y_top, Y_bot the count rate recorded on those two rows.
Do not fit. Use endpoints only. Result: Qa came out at -0.03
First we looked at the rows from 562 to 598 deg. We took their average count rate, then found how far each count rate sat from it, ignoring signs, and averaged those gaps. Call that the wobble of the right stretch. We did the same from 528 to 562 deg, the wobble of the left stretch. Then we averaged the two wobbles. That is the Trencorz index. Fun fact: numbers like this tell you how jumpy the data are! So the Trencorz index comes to 0.19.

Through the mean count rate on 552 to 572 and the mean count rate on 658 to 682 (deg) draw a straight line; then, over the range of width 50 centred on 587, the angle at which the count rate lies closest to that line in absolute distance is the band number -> 575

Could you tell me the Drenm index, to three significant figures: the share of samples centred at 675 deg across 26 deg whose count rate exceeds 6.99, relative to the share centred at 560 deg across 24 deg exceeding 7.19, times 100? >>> 100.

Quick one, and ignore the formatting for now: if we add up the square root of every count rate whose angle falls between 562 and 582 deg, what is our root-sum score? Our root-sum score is 10.6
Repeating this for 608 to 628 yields 10.4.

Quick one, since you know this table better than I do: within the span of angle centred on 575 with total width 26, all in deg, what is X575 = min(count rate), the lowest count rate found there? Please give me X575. 6.85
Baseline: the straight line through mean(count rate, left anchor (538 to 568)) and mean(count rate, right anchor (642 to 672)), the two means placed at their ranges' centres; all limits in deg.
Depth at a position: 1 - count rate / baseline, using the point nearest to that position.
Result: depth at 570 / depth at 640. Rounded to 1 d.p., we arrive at 1.1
